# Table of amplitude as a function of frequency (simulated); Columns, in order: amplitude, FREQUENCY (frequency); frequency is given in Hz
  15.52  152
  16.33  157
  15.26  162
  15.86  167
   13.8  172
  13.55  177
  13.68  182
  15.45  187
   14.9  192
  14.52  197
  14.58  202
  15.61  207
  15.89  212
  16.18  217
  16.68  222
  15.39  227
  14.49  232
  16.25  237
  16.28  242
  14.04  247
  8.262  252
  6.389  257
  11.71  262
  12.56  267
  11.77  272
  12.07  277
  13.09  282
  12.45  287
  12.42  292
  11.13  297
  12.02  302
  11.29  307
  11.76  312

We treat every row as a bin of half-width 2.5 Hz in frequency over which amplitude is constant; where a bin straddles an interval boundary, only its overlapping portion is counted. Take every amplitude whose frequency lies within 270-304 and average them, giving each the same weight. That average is 12.1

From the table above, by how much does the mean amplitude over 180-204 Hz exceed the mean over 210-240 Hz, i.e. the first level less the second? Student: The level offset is -1.2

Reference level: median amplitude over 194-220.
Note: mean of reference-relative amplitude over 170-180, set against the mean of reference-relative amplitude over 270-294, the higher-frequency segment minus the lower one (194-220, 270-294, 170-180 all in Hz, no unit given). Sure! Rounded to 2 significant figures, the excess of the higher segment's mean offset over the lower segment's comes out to -1.3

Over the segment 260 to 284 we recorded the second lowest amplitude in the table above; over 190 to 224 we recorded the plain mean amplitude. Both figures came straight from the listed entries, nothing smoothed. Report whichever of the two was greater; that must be 15.5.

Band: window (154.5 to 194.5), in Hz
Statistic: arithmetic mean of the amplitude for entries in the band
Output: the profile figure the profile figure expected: 14.9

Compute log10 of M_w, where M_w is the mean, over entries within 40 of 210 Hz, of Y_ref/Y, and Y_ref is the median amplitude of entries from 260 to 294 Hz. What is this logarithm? -0.08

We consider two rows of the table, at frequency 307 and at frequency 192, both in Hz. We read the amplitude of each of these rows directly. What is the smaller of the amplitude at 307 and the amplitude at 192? 11.3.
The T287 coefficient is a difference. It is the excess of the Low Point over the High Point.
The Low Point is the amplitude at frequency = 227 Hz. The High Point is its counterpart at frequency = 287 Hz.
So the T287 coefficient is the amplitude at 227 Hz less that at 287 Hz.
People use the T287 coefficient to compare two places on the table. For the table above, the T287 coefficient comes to 3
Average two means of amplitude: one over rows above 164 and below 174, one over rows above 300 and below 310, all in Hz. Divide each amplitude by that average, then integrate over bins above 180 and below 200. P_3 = 22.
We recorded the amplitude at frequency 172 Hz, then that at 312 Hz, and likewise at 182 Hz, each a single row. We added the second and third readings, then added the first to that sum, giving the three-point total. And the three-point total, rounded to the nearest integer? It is 39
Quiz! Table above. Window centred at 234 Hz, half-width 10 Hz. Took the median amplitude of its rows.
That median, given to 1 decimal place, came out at 15.8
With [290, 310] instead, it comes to 11.7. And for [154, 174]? 15.6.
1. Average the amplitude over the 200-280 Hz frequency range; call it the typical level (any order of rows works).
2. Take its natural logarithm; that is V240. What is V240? 2.61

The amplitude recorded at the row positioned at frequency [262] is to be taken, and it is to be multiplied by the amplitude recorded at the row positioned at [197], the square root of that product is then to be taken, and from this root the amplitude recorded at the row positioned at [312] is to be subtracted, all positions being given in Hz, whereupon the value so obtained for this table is 1.3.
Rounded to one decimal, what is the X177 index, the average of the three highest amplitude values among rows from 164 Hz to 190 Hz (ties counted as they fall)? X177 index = 15.0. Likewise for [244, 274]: 12.8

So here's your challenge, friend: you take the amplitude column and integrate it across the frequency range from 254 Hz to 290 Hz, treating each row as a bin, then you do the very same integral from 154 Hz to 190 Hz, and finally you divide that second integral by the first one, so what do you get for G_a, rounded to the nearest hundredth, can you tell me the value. 1.30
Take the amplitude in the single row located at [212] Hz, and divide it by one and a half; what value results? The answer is 10.6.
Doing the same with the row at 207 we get 10.4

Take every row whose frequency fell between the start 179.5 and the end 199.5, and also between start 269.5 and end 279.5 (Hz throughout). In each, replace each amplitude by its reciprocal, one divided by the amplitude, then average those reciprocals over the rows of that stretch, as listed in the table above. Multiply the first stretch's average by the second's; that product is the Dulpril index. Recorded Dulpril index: 0.0057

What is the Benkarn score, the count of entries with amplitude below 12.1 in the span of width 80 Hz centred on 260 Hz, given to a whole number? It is 6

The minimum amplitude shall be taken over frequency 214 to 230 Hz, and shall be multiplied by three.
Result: 46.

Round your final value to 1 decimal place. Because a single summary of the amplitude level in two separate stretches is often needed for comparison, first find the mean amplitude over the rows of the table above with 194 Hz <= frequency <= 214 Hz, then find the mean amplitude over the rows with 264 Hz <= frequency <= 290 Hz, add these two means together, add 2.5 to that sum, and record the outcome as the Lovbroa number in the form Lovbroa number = 30.0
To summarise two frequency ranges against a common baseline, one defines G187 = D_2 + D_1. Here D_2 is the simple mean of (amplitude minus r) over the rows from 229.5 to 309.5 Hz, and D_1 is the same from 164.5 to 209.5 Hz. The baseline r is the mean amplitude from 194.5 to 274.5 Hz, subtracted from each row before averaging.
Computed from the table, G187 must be -0.65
